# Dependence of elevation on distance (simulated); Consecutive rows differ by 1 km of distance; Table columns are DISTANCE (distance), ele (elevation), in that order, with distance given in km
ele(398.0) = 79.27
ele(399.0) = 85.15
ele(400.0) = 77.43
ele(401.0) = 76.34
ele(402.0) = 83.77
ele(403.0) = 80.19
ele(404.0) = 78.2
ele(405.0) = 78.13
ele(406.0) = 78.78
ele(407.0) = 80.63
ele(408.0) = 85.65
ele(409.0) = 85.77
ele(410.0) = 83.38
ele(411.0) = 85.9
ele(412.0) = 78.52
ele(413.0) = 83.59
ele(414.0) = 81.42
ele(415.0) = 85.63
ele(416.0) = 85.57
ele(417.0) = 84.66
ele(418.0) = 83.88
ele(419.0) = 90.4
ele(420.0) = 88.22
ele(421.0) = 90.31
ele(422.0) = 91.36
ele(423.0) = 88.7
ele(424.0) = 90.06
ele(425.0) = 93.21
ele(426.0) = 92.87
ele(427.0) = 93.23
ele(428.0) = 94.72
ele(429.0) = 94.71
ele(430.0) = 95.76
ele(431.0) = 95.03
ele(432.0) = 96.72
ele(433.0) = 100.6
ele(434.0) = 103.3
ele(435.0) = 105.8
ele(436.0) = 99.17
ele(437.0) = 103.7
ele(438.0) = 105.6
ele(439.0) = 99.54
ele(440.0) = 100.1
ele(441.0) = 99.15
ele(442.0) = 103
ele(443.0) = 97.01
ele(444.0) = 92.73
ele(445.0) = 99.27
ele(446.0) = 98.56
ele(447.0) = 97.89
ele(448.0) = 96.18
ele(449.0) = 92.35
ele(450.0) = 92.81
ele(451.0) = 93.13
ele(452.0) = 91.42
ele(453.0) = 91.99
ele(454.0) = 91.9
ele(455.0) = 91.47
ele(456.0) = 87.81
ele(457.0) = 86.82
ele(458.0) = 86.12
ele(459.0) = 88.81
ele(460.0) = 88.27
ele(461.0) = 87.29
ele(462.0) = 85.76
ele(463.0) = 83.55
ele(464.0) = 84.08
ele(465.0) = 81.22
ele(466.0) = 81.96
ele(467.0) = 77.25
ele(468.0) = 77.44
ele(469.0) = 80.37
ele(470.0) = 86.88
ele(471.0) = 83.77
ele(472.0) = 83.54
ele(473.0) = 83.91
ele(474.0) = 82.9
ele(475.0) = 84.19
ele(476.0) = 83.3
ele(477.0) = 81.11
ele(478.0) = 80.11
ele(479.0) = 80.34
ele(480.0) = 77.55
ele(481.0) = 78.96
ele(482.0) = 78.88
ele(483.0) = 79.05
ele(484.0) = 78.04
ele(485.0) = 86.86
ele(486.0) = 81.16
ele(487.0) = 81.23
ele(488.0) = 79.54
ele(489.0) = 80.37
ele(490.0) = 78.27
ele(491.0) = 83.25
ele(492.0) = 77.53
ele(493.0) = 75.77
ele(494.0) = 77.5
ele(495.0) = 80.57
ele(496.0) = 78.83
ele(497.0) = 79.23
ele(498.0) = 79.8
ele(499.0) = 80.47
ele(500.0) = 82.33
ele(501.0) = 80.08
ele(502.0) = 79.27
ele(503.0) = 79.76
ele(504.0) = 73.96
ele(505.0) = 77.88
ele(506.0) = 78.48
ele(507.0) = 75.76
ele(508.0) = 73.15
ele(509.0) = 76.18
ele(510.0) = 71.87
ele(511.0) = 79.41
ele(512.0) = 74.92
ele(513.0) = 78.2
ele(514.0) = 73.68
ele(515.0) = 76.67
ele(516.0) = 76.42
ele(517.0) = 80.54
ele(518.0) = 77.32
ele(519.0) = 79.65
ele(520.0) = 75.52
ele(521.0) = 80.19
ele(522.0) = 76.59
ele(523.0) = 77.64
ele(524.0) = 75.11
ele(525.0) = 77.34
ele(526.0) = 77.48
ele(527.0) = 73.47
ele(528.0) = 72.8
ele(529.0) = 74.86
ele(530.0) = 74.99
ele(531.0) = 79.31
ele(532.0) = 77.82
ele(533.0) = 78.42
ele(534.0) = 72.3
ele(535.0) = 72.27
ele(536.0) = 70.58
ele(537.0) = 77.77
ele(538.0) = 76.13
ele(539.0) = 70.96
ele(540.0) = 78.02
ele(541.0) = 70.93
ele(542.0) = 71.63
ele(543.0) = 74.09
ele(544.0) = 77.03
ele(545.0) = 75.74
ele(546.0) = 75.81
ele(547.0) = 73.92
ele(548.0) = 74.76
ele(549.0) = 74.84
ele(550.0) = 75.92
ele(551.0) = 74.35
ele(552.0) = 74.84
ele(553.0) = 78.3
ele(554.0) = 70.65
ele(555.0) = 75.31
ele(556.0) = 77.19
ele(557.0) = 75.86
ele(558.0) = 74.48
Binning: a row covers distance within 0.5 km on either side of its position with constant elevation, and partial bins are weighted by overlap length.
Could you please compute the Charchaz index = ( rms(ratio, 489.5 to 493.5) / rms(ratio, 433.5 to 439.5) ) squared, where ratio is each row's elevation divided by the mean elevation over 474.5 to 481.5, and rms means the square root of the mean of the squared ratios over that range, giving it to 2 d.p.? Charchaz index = 0.59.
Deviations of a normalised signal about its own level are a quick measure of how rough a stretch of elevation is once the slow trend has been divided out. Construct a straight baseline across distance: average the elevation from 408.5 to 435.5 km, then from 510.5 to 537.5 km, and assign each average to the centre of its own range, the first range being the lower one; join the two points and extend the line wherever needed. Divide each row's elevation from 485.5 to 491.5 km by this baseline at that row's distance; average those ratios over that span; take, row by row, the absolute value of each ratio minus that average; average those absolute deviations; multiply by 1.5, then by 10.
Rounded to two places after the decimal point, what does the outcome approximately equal 0.22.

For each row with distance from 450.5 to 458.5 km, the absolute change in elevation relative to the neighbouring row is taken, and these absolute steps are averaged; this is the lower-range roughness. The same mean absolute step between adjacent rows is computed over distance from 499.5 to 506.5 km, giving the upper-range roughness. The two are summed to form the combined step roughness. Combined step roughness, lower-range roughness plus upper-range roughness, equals 3.5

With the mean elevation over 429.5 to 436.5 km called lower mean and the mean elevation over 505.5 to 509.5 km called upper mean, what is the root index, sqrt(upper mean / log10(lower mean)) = 6.16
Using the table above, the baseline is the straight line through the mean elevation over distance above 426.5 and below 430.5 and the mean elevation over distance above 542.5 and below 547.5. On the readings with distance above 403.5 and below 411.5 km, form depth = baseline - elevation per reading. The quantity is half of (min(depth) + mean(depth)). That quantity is 14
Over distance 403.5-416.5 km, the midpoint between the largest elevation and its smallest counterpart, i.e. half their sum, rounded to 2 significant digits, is 82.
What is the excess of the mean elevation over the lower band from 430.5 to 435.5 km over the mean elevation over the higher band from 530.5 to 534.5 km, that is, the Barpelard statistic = 23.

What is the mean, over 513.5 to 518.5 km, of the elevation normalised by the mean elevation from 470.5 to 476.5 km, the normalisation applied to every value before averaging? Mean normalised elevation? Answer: 0.92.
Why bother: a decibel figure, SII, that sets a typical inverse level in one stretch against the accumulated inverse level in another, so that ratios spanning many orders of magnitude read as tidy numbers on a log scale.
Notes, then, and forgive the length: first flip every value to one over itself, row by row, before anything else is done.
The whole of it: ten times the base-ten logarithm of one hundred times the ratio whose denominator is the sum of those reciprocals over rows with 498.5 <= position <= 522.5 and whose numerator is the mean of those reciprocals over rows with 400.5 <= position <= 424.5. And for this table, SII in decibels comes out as 5.8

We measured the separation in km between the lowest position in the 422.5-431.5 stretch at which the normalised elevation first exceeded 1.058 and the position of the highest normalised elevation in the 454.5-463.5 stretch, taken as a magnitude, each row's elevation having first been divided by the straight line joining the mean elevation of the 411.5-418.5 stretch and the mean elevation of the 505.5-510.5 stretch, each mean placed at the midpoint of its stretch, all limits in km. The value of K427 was 32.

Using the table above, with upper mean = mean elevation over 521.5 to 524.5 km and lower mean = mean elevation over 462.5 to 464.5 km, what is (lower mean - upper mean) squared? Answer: 54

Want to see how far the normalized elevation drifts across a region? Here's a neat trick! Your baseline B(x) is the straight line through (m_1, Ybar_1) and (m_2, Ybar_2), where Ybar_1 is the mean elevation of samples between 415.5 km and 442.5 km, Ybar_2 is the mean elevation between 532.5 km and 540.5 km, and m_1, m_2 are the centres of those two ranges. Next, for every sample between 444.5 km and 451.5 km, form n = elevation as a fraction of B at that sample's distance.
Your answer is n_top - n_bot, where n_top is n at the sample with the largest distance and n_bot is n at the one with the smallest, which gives -0.05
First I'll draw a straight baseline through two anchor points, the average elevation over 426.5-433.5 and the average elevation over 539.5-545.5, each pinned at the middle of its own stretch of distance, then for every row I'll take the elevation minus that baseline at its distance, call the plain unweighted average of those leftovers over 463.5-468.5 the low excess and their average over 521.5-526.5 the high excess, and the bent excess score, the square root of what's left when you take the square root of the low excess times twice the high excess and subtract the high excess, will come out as 2.4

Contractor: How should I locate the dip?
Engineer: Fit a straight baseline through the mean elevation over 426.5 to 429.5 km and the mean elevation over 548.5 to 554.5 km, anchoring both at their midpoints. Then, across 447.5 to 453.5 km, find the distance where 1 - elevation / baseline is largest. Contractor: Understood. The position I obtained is 452.0 km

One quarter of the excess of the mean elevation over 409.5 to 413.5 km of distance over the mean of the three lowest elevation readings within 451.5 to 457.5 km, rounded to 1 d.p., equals -1.5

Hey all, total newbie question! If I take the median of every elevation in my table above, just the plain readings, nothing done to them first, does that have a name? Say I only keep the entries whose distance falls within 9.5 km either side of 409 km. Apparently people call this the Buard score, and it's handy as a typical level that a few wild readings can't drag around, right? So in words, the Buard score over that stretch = 83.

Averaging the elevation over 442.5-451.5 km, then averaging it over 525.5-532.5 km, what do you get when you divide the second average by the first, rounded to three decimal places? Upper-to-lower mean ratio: 0.794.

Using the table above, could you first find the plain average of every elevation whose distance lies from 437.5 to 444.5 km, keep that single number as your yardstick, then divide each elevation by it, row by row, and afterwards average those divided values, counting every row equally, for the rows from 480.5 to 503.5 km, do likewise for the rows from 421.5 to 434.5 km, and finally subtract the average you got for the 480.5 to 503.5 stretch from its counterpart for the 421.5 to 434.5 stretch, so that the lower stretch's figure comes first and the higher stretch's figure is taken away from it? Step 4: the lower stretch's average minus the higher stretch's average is 0.15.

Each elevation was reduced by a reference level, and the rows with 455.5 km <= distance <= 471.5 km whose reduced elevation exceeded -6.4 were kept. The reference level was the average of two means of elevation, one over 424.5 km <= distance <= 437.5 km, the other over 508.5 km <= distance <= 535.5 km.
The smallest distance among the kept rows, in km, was 456.0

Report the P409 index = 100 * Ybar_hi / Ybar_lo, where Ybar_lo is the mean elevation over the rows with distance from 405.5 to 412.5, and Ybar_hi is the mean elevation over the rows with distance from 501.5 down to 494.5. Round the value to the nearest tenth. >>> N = 97.0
